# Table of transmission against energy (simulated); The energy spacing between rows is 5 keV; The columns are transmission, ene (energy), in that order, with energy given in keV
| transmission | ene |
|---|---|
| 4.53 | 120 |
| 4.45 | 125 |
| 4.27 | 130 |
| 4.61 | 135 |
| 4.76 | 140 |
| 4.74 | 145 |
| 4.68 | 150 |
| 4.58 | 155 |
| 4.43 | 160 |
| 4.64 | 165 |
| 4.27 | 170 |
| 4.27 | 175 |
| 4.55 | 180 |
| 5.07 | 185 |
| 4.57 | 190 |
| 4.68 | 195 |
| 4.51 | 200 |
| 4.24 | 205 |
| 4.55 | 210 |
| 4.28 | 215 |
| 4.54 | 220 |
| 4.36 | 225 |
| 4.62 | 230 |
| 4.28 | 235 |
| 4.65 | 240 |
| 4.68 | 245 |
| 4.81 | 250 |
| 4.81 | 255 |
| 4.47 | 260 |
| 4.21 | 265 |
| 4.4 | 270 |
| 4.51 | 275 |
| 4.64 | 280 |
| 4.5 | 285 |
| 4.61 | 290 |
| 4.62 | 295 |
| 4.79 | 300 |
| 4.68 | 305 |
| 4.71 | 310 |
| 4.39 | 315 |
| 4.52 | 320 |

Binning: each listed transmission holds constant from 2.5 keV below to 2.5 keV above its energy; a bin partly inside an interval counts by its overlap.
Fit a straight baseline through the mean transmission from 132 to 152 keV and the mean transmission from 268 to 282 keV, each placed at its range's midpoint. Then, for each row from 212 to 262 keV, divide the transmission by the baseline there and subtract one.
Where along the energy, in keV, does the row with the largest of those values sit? 255 keV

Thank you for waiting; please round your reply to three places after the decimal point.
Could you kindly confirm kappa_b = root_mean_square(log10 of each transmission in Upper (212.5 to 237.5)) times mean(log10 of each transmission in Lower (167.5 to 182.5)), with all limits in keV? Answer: 0.413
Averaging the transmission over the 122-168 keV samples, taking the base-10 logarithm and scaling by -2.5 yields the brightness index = -1.65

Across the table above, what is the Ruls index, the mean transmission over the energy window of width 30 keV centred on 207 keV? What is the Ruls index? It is 4.467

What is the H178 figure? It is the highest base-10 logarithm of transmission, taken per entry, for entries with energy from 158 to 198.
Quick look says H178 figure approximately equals 0.705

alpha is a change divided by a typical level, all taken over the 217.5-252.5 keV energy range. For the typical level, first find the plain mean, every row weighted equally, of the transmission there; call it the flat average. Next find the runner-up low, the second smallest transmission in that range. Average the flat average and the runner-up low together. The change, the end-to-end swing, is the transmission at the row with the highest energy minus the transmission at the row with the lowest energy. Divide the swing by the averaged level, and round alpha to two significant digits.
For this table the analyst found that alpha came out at 0.061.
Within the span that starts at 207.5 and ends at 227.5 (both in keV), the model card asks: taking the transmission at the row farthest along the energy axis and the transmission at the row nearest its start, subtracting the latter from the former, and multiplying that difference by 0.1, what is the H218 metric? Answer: -0.02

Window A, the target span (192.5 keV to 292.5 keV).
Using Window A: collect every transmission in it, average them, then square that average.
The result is 20.4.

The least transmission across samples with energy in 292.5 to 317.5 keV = 4.39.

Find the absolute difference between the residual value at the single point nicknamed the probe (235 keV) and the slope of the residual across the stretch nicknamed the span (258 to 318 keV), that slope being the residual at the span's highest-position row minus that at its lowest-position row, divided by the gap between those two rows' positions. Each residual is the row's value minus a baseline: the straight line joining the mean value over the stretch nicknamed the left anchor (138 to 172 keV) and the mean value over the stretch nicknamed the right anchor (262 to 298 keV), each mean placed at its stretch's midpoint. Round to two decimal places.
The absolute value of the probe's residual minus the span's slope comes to 0.25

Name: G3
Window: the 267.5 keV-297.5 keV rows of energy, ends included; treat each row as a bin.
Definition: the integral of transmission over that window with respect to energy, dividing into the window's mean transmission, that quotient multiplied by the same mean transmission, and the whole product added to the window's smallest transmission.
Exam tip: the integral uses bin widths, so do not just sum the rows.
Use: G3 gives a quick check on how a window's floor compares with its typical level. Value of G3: 4.55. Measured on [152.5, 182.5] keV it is 4.42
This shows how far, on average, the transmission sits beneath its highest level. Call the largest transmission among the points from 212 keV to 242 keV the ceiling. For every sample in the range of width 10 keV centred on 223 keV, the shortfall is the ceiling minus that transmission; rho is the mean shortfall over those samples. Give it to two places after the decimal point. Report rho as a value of 0.20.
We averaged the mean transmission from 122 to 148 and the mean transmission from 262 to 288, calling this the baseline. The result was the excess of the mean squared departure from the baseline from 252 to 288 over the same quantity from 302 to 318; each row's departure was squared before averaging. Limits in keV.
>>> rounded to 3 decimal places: 0.002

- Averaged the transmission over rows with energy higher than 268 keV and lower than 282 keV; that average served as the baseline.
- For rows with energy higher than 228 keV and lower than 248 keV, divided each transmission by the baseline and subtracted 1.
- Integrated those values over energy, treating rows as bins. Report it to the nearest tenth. 0.2 keV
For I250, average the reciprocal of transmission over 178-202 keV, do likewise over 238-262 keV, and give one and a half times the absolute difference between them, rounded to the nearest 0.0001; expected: 0.0009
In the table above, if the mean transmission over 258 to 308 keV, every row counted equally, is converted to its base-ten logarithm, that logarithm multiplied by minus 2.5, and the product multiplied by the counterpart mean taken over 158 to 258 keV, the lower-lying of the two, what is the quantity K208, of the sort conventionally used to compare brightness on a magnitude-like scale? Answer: -7.46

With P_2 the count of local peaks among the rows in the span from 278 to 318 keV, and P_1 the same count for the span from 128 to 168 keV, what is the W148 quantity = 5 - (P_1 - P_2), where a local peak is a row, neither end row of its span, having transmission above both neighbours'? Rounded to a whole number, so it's 6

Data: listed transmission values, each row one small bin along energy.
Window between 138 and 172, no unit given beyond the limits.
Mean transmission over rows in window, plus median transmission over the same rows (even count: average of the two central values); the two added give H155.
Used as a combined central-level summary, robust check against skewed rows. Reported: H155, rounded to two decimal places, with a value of 9.23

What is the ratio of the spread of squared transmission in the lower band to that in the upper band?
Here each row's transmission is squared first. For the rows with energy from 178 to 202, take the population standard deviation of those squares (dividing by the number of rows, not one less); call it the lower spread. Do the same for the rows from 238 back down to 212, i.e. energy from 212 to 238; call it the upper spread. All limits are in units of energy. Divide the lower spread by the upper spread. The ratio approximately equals 1.6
